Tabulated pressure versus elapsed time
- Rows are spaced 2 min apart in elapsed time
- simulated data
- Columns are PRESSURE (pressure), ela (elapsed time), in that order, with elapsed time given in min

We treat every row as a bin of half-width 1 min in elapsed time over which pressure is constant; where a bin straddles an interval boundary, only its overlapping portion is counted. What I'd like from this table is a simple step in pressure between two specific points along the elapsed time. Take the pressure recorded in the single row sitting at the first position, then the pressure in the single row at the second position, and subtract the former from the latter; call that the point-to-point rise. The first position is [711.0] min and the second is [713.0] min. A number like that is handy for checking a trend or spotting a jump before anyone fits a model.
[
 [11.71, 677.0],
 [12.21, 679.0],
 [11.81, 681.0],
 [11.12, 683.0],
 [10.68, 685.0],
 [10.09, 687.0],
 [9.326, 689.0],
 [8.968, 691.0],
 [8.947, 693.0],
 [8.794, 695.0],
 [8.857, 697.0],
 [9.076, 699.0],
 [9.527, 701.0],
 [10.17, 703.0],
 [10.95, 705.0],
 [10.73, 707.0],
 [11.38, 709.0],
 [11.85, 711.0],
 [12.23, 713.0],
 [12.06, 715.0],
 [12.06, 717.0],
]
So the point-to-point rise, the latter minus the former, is 0.4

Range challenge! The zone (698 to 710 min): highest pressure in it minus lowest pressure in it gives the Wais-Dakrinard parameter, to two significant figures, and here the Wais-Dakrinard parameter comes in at 2.3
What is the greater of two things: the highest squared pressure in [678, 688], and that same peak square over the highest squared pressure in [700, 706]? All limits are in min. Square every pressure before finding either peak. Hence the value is 149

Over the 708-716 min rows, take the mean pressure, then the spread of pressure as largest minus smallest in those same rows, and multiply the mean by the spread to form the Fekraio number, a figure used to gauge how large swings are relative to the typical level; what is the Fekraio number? 10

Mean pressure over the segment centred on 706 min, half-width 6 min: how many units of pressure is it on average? 10.8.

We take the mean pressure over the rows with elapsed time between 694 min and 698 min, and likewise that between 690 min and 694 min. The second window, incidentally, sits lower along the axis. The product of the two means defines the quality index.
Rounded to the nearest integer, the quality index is 79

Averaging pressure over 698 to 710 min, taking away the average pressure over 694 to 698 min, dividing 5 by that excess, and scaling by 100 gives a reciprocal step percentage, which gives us 338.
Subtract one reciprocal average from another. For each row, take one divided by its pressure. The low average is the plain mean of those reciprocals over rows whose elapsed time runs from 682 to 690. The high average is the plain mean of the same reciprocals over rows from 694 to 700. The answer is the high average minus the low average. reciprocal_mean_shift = 0.015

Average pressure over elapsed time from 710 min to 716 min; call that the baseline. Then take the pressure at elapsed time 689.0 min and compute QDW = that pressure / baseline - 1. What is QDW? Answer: -0.23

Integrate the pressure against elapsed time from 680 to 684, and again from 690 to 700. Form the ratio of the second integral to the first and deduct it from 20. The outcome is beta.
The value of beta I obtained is 18.1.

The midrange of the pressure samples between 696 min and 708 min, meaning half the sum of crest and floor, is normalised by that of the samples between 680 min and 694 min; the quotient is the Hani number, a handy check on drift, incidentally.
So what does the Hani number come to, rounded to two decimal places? 0.95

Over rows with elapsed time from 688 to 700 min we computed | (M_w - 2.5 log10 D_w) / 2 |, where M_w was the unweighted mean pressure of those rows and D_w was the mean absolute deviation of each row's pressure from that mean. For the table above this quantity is 5.57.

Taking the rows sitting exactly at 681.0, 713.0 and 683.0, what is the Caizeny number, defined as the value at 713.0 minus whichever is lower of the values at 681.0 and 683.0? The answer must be 1.1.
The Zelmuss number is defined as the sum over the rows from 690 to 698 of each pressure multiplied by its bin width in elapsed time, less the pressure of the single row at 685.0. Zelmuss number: 60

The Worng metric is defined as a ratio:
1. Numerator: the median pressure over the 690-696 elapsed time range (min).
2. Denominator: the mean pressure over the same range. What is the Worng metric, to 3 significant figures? 1.00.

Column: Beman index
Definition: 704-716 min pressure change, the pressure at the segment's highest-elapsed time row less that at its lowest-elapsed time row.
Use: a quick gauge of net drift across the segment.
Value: 1.1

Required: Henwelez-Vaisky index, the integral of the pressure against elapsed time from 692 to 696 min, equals 35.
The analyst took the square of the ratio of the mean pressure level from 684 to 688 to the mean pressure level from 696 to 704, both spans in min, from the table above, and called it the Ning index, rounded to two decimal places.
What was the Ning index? 1.22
